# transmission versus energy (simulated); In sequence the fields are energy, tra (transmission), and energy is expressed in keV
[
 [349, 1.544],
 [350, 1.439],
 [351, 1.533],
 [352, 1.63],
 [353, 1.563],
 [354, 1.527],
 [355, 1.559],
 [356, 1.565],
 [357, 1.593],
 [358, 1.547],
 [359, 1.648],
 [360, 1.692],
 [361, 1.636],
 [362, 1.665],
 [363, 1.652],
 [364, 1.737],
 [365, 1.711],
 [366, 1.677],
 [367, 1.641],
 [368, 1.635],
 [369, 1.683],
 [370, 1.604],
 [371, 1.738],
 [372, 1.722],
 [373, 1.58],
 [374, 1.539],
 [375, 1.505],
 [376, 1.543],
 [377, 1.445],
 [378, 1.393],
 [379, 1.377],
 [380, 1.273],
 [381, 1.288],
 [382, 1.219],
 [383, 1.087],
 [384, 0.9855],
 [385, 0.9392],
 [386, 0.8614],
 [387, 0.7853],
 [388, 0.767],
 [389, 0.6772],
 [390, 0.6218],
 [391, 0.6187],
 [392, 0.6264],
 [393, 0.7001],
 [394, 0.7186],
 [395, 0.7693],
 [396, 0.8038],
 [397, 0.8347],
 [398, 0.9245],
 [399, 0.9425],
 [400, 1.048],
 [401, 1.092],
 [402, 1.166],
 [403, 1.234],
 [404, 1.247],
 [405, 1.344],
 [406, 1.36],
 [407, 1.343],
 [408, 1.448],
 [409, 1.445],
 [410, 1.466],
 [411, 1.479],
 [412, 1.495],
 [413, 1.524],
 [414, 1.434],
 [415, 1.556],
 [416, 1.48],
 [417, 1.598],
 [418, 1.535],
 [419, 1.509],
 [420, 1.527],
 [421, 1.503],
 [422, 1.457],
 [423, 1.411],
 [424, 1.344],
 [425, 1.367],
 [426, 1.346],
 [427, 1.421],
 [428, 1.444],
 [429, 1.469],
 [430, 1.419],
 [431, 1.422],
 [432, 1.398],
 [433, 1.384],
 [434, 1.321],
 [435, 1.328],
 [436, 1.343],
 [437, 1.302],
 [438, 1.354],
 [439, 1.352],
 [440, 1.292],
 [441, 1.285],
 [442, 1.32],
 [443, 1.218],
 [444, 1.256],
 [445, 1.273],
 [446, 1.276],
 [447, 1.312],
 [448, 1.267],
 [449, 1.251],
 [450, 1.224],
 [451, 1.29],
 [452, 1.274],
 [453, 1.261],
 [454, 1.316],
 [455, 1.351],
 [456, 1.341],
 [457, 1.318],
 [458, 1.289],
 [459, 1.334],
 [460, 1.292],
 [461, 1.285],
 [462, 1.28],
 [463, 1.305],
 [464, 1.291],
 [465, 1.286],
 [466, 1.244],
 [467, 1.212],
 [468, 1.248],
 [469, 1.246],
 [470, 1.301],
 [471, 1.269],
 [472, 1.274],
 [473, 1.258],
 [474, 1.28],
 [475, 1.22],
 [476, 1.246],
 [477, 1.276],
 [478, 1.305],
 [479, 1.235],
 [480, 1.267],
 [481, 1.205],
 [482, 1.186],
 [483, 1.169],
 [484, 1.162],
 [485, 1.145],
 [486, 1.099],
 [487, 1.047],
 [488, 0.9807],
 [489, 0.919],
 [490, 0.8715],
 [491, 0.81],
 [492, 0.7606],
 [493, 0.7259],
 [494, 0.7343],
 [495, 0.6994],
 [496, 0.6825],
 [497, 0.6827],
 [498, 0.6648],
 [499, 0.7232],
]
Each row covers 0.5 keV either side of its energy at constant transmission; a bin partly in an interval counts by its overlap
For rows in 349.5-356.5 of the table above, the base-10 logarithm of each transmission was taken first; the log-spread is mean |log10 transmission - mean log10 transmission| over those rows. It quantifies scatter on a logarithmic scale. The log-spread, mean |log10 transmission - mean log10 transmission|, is 0.011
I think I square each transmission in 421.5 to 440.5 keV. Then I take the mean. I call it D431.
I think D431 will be 1.9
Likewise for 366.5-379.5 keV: 2.5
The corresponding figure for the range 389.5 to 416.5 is 1.4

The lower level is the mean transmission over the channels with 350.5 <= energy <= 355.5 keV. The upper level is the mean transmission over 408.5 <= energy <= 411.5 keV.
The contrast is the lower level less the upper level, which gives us 0.10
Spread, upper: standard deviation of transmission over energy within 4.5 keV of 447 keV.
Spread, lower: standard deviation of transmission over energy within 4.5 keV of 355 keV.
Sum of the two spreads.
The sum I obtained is 0.07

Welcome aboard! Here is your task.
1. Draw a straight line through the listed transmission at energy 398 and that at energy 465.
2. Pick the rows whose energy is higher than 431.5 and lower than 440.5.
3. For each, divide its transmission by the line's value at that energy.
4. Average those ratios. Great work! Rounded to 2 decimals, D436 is 1.19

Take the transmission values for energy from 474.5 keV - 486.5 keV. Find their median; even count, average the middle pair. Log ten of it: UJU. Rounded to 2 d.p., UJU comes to 0.08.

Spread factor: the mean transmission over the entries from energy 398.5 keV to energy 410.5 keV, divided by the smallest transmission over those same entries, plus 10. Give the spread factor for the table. 11.3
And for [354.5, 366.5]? 11.1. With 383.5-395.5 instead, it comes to 11.2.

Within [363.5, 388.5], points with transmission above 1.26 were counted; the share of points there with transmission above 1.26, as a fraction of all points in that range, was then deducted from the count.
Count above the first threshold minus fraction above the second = 17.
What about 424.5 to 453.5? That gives 24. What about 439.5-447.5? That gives 5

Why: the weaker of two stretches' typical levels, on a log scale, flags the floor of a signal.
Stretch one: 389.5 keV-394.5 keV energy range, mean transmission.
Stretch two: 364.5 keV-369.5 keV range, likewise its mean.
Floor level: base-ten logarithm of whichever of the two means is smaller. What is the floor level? -0.18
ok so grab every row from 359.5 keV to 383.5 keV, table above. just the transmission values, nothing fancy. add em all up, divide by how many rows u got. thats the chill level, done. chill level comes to 1.54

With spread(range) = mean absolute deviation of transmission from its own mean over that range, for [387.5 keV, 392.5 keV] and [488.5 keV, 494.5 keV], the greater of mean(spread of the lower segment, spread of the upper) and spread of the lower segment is 0.056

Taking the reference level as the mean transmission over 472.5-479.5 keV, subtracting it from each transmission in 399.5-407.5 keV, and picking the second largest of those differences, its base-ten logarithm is -1.1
